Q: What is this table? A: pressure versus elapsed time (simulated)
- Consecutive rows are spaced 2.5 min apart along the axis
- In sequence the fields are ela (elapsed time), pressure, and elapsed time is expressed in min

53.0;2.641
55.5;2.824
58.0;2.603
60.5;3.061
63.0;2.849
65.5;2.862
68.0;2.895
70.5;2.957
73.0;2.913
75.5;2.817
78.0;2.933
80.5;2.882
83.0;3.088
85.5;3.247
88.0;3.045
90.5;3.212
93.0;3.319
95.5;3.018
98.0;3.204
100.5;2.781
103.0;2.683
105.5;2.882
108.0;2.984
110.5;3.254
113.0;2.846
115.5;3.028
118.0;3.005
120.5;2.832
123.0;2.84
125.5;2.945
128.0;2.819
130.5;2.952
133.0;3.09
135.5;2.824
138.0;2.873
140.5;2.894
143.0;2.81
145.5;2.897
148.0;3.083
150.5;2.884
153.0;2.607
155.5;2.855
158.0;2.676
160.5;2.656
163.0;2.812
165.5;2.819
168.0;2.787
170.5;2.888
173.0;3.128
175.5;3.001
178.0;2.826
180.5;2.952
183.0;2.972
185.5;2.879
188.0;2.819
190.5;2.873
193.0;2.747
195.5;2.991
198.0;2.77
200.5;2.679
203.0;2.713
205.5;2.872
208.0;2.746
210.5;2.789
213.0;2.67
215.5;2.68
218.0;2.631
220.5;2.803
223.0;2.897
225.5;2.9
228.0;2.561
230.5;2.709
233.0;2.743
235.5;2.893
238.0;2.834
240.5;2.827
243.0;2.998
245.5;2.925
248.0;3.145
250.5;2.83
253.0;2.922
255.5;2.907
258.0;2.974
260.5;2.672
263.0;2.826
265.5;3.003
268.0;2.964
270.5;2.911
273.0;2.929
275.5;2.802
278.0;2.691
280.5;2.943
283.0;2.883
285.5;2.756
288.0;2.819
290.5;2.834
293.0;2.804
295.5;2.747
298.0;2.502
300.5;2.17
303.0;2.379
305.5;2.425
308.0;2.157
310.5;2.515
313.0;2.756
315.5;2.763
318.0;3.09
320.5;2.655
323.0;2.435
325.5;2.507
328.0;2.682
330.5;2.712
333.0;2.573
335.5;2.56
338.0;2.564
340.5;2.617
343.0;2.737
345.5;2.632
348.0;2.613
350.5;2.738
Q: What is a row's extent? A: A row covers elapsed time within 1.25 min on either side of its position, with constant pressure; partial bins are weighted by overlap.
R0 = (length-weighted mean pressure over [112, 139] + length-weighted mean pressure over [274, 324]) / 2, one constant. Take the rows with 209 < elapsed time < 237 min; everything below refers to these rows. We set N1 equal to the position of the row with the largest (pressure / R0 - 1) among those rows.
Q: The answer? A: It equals 225.5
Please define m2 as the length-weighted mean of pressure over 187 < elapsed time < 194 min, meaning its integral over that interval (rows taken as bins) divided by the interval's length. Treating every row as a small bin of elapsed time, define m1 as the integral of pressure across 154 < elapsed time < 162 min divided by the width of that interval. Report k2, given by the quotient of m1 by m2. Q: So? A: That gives 0.97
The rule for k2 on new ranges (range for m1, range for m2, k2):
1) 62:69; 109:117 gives 0.94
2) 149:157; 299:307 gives 1.20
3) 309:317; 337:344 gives 1.01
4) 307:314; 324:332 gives 0.94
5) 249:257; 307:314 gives 1.17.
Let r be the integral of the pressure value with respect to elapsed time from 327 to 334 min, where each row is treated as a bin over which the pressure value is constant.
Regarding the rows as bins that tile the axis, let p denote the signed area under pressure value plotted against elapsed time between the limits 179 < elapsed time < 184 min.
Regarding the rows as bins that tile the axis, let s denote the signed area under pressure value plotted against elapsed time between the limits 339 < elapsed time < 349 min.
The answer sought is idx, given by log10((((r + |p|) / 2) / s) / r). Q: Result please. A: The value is -1.47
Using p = 14.8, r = 19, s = 26.5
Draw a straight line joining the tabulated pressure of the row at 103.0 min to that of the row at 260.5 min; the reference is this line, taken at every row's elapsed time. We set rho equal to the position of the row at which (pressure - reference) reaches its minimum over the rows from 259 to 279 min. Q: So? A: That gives 260.5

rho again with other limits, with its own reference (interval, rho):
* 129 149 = 143.0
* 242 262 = 260.5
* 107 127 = 120.5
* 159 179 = 160.5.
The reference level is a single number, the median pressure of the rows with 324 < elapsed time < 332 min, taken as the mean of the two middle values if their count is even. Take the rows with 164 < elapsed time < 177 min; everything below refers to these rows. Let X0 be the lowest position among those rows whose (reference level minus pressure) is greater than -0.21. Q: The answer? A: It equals 165.5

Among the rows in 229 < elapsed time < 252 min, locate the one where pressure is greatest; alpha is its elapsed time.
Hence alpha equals 248.0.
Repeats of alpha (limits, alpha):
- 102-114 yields 110.5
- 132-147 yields 133.0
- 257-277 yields 265.5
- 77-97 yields 93.0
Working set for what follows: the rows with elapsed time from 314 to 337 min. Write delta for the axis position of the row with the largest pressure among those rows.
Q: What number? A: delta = 318.0 min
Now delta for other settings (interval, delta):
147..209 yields 173.0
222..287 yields 248.0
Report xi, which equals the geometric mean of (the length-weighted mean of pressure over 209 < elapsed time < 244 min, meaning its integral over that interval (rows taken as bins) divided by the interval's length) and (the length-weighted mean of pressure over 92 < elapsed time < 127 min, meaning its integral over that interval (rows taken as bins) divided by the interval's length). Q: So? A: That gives 2.87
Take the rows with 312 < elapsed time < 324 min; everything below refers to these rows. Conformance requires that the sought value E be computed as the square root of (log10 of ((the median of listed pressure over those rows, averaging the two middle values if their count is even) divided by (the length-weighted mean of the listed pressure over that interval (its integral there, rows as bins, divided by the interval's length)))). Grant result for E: 0.040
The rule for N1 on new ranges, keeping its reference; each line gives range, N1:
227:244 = 243.0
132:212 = 173.0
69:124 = 93.0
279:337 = 318.0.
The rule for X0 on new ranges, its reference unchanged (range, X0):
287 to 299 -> 288.0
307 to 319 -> 308.0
